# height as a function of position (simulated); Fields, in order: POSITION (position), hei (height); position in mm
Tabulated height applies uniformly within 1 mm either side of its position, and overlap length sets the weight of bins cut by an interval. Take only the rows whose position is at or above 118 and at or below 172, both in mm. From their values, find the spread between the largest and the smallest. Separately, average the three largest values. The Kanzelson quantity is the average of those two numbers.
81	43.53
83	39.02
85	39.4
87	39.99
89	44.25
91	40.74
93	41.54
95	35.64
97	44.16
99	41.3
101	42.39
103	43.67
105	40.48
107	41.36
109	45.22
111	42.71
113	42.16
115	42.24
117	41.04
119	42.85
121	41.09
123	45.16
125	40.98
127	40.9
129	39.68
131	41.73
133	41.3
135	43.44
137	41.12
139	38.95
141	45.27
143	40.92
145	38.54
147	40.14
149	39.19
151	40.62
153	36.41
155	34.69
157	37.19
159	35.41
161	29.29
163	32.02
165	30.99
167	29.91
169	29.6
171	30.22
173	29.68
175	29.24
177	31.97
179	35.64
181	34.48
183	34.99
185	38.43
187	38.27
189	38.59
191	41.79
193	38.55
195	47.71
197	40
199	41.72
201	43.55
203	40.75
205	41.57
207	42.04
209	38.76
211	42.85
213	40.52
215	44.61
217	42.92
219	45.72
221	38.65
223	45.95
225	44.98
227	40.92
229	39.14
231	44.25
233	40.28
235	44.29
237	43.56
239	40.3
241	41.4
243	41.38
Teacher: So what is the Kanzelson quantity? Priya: 30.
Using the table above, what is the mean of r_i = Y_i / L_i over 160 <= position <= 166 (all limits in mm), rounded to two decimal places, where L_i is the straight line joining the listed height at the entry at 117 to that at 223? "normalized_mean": 0.71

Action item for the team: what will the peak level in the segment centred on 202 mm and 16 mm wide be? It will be 47.71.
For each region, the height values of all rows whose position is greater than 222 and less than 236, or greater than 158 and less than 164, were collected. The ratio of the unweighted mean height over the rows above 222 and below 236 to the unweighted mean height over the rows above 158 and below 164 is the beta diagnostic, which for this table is 1.3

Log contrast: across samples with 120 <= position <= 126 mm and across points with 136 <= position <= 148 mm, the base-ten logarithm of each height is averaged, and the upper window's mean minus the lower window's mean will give -0.017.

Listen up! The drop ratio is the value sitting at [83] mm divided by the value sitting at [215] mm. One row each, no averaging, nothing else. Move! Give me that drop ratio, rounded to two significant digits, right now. 0.87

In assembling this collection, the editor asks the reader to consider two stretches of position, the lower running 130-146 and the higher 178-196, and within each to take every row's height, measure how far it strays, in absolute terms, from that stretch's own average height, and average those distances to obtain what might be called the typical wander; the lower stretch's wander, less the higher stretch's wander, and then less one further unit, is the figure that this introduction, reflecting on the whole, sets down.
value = -2.1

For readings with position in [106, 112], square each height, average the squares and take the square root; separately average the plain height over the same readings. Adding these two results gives 86.2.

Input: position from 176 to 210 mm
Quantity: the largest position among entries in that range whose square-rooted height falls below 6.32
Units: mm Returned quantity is 209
